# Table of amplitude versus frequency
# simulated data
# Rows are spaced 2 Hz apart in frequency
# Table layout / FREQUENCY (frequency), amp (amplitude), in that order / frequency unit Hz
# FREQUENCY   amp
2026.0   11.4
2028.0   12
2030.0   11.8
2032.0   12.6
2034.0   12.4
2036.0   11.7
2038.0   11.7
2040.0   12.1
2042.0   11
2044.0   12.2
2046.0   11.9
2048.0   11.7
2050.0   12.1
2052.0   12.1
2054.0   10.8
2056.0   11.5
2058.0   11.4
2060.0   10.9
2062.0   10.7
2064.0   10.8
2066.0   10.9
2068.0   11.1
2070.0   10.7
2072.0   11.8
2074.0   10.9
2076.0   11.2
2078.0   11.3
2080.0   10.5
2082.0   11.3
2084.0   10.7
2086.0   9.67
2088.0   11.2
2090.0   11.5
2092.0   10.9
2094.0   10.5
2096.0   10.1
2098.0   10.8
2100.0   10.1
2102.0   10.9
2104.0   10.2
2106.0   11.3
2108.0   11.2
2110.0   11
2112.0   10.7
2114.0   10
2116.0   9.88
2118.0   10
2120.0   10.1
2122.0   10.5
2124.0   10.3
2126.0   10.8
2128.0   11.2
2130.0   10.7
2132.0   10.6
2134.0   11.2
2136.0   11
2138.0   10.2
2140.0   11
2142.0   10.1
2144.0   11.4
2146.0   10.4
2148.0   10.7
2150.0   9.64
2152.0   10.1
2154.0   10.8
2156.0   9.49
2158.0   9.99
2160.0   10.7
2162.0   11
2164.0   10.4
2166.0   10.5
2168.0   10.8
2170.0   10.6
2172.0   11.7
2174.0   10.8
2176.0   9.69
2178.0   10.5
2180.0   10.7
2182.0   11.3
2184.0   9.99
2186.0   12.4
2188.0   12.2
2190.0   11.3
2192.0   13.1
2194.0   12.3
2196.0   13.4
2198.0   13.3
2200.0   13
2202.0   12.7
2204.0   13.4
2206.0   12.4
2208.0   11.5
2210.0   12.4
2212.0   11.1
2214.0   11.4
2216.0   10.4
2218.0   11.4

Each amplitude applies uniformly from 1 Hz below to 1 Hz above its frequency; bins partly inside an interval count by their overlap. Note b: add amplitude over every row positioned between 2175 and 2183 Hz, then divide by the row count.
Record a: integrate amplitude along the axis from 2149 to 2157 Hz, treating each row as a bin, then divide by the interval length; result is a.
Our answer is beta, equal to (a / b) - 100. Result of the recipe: -99.1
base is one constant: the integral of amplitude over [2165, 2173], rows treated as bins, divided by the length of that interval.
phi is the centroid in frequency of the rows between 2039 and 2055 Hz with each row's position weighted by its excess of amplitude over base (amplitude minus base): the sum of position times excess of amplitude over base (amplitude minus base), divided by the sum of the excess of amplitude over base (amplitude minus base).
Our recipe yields 2046.4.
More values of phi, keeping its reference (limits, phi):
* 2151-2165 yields 2156.7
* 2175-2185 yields 2178.8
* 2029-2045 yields 2036.3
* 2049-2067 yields 2051.9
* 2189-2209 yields 2199.0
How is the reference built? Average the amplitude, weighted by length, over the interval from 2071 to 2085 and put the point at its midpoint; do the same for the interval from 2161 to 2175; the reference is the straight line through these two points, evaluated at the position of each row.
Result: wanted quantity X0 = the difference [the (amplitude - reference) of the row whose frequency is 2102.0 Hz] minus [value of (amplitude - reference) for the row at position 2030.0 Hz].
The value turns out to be -0.7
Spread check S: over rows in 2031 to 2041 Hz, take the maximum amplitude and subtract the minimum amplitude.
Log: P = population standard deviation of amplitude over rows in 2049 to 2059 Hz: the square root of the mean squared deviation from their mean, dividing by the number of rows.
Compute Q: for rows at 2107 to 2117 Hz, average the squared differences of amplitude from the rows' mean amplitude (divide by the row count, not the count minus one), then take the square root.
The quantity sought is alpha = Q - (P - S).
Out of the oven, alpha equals 0.9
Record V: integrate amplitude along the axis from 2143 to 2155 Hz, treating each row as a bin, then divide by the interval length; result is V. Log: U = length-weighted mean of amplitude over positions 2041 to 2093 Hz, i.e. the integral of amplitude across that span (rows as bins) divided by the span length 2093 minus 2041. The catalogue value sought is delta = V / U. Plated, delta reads 0.94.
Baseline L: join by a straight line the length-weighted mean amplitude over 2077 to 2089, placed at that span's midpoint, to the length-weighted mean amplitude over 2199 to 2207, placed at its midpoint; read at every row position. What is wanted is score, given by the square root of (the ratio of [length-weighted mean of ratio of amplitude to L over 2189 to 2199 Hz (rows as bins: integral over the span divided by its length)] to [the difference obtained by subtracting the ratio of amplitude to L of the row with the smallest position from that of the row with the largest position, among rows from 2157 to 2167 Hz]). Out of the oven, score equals 5.6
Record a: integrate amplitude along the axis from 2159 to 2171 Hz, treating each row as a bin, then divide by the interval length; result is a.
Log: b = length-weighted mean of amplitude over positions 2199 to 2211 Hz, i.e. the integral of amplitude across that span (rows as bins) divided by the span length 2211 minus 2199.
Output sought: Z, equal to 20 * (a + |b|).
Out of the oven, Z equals 465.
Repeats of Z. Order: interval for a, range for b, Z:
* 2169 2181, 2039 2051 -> 450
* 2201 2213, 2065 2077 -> 467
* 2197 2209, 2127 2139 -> 471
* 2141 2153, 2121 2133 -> 421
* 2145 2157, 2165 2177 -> 417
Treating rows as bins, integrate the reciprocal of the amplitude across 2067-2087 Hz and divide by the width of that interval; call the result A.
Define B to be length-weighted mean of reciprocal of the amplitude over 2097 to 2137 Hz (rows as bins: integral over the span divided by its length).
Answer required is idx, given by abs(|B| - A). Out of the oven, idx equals 0.002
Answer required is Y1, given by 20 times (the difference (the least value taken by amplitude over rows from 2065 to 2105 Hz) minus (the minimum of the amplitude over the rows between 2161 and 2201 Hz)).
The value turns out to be -0.4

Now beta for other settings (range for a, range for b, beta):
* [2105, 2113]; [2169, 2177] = -99.0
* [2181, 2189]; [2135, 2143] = -98.9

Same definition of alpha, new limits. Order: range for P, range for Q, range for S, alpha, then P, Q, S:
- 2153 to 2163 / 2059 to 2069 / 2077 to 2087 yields 1.2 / 0.57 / 0.13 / 1.6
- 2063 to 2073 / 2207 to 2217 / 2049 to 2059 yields 1.6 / 0.39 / 0.65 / 1.3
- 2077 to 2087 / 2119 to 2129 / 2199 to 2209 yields 1.7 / 0.60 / 0.39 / 1.9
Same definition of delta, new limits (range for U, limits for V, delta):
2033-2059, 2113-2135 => 0.89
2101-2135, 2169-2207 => 1.11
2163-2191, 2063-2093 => 1.00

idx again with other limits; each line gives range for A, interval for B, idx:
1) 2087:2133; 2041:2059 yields 0.008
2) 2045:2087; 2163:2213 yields 0.003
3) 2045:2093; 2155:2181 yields 0.005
